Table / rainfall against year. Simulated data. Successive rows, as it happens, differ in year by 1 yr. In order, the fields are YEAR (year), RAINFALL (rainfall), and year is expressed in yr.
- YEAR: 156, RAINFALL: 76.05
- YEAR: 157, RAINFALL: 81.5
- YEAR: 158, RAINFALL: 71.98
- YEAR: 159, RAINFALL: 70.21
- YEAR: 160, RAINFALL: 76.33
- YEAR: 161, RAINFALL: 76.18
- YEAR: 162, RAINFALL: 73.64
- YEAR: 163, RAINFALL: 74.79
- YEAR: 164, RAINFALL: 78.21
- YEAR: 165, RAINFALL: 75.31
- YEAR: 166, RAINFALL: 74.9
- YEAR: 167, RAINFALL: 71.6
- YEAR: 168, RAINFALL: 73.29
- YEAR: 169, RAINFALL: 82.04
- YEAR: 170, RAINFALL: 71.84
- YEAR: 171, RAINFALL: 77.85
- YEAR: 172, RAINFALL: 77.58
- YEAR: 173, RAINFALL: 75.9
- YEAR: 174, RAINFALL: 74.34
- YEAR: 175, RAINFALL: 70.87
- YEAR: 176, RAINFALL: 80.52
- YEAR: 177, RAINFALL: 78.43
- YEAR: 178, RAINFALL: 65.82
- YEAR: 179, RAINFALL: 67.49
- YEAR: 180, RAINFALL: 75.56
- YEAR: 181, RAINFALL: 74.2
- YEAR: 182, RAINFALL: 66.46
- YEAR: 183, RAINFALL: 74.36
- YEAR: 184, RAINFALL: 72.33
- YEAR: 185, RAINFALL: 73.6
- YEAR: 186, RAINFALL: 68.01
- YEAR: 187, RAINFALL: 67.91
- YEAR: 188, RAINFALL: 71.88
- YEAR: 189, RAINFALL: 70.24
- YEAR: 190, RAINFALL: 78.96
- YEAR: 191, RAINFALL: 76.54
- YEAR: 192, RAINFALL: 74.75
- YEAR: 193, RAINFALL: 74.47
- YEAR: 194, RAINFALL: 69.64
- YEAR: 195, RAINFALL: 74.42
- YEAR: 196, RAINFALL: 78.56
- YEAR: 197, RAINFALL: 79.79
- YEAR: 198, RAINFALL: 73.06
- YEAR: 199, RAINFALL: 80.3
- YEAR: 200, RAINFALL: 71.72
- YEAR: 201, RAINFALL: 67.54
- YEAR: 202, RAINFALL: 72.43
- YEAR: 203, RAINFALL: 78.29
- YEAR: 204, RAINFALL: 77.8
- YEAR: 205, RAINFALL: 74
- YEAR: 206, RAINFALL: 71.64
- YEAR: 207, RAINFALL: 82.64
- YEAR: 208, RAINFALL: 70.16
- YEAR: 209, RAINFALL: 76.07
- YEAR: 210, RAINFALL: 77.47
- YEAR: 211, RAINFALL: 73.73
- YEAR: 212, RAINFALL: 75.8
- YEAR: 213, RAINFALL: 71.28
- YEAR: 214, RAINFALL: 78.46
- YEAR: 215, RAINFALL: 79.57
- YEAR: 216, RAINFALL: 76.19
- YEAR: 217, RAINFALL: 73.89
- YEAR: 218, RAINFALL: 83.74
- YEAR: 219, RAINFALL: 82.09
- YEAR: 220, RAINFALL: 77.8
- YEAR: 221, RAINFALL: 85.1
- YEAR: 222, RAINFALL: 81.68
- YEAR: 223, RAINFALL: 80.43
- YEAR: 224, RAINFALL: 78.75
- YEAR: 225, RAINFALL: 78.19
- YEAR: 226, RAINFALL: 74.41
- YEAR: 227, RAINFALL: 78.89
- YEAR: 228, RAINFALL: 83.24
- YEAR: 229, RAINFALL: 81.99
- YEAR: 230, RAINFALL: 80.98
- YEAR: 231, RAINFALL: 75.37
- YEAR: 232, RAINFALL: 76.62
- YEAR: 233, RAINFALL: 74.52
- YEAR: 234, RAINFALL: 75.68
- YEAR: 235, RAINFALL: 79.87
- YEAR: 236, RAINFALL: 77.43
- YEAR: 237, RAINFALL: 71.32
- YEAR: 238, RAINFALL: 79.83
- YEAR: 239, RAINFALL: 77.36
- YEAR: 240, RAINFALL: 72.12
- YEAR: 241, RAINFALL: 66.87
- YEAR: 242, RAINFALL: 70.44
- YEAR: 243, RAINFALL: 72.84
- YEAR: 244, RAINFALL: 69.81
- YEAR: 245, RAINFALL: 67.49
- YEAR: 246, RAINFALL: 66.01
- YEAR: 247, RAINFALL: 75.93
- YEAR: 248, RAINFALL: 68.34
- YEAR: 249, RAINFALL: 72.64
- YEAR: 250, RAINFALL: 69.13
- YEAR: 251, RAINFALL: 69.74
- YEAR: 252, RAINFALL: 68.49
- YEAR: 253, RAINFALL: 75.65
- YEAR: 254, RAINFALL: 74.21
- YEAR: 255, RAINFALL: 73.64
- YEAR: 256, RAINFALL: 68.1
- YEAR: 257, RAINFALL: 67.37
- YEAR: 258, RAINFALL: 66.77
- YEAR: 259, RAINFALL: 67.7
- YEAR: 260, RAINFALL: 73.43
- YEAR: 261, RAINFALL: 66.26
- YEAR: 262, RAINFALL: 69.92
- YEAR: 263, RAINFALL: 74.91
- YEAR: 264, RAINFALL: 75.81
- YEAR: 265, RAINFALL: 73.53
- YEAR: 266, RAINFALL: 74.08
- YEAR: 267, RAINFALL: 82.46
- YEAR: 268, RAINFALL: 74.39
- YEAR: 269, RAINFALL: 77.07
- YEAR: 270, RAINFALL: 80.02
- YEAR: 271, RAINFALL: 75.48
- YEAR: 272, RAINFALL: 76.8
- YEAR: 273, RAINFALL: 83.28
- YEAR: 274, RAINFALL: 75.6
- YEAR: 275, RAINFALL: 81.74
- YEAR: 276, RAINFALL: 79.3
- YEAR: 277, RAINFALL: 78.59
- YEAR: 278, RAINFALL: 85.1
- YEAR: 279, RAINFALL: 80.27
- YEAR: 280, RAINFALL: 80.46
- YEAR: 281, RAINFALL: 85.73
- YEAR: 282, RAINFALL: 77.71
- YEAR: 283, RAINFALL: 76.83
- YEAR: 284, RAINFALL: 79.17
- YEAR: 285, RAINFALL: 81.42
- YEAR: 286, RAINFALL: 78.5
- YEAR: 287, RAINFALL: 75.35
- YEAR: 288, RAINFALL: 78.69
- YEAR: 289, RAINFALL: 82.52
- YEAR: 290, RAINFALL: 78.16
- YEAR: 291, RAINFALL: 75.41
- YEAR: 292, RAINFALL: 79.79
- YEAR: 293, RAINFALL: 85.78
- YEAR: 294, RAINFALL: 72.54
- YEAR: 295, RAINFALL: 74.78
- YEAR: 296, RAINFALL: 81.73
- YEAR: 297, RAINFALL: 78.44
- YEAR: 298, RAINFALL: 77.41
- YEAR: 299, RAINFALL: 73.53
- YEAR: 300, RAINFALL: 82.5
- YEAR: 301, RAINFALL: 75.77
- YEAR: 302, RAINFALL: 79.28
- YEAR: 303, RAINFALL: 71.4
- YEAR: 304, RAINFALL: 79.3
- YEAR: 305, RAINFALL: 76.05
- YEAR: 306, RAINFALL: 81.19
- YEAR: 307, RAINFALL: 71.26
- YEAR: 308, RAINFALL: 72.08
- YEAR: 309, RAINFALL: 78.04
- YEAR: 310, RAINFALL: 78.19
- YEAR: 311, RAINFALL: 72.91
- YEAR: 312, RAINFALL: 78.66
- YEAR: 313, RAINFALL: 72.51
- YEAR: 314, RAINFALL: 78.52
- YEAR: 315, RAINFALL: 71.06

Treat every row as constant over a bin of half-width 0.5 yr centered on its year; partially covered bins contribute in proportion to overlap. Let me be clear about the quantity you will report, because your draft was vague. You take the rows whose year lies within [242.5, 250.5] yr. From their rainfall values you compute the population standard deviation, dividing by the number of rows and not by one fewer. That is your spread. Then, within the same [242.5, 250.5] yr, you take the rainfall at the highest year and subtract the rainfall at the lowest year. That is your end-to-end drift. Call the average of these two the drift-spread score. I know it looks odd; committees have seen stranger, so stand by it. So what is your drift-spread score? -0.3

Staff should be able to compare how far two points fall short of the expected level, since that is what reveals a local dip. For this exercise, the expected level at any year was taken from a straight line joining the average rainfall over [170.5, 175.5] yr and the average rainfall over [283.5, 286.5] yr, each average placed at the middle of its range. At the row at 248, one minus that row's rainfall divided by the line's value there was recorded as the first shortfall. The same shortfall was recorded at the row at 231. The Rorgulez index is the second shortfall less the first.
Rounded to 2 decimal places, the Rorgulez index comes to -0.10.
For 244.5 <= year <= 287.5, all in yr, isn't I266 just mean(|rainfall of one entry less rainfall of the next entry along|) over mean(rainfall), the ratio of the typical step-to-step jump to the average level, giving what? 0.050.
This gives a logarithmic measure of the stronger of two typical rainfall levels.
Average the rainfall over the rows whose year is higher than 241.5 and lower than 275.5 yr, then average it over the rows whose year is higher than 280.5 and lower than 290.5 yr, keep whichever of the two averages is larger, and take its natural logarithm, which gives 4.37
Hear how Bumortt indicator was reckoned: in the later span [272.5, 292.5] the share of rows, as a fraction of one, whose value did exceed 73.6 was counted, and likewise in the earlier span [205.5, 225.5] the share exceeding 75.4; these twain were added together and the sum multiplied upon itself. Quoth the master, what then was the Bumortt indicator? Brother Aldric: 3.06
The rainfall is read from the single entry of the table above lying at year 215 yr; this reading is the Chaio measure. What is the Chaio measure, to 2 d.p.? 79.57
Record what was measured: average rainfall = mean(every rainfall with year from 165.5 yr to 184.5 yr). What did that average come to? 74.0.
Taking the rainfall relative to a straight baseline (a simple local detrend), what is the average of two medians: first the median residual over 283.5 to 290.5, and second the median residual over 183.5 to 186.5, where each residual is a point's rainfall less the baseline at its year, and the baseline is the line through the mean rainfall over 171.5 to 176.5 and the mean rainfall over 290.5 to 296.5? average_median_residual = -1.6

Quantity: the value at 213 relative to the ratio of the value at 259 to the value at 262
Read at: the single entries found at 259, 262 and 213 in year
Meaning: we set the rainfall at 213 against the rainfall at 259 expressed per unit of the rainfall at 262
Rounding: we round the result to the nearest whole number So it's 74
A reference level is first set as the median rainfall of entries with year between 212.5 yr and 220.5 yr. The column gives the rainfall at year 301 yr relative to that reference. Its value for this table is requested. -2.4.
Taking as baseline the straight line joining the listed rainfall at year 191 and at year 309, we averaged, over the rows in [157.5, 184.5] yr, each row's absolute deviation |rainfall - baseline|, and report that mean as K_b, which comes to 3.4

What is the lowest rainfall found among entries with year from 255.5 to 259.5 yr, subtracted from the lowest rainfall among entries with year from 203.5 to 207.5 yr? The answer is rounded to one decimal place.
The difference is 4.9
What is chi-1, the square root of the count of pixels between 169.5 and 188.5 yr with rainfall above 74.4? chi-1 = 2.4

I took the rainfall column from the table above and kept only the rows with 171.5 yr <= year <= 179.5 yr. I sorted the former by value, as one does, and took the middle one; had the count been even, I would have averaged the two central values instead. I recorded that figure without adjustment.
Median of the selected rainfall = 75.1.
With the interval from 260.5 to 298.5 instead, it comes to 78.3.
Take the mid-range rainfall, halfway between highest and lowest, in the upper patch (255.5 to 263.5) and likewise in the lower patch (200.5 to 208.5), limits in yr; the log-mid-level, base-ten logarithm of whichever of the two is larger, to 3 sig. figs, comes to 1.88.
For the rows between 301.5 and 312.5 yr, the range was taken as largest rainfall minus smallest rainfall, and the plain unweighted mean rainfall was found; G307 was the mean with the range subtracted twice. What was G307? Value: 56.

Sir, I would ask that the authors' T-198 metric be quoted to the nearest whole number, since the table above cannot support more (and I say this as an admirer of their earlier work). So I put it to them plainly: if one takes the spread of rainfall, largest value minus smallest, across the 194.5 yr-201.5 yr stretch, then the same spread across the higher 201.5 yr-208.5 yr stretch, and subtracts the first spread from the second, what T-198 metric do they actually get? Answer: 0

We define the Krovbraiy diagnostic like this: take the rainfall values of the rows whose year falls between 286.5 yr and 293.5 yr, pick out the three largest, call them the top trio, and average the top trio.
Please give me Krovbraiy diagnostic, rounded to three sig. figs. 82.7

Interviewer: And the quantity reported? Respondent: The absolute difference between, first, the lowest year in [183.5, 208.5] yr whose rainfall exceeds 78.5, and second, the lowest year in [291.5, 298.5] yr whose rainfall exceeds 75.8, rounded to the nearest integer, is 102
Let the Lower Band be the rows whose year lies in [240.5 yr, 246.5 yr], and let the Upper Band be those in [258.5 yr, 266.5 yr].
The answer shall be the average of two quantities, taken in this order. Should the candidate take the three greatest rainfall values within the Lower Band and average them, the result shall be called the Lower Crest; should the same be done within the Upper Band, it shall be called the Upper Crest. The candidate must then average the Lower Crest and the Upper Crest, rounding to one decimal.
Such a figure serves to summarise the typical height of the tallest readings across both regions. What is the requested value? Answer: 73.0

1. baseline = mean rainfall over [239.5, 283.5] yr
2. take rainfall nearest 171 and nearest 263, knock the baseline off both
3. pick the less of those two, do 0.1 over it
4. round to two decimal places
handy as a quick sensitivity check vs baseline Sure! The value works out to 0.13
